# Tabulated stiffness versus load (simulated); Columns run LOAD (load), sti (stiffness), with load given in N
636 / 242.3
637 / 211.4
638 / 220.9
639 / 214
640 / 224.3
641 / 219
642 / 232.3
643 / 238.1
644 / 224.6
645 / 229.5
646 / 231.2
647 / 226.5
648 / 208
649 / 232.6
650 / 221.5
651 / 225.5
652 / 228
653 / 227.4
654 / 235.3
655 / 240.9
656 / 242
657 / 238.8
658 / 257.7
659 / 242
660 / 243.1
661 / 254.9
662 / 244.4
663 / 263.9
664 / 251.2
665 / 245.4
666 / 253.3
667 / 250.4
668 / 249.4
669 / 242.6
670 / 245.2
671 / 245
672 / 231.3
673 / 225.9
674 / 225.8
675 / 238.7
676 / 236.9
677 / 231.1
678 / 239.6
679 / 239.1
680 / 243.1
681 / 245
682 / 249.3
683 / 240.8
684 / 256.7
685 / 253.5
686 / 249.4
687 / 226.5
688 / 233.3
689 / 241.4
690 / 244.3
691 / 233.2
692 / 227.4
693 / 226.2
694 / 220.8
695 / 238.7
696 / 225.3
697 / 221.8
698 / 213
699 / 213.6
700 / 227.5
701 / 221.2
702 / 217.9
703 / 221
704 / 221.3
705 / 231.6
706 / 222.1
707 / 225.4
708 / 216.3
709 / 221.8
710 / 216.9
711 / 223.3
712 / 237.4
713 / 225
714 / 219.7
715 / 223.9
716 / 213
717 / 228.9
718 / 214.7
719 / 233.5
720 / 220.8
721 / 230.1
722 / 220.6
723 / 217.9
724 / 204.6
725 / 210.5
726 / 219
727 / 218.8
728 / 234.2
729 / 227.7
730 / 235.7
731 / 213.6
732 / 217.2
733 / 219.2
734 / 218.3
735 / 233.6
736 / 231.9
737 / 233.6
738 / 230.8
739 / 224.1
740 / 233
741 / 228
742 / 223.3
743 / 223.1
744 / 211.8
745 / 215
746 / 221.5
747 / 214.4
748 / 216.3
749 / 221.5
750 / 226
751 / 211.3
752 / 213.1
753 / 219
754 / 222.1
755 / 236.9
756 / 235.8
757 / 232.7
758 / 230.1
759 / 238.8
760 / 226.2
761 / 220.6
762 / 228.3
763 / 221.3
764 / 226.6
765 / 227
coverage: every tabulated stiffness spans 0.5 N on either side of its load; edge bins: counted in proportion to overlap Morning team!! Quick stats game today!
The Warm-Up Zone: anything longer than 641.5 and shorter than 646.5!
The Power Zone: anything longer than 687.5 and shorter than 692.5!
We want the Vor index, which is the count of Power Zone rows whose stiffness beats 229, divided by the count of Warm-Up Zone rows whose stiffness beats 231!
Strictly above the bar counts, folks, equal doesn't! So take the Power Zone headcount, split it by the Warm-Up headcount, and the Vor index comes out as 1.3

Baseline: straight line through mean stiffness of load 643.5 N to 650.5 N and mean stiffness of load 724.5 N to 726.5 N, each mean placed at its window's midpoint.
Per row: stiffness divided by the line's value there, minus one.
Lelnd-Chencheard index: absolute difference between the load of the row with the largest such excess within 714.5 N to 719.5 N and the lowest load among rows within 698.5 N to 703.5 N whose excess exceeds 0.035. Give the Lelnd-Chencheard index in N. 19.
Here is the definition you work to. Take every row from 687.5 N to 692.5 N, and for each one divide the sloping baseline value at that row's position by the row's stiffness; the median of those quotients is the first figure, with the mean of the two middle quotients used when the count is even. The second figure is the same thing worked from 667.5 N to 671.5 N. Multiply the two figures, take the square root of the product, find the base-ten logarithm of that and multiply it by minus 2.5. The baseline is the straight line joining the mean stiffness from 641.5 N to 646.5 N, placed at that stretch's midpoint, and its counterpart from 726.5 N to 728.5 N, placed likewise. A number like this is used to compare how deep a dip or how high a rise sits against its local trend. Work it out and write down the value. 0.05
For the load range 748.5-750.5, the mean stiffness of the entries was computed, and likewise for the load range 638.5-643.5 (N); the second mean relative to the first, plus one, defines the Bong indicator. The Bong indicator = 2.01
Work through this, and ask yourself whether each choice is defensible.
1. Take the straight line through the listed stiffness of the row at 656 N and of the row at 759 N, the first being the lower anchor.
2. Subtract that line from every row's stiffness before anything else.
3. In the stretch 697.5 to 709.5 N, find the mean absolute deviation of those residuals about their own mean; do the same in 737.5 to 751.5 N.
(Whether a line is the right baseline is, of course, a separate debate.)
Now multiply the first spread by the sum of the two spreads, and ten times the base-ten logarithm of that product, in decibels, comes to 16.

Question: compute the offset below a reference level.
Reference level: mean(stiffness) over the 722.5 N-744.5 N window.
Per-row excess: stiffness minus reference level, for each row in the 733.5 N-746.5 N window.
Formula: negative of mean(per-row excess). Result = -2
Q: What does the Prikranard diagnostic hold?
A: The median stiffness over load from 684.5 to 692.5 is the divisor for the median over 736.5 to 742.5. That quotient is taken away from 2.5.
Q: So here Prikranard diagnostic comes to 1.53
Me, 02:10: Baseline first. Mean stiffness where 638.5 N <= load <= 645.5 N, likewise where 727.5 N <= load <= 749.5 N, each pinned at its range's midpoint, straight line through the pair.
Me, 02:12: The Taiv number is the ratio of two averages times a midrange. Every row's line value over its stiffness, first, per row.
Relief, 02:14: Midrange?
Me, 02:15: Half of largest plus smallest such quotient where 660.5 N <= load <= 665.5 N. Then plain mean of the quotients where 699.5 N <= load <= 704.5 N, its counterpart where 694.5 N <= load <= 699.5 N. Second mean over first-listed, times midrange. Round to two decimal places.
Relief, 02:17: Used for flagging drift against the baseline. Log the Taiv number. 0.89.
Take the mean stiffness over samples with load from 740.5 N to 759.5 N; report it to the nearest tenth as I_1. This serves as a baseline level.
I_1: 223.2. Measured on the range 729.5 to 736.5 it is 224.2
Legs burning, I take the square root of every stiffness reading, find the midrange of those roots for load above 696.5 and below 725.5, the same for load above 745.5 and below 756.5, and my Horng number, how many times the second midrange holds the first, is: 1.01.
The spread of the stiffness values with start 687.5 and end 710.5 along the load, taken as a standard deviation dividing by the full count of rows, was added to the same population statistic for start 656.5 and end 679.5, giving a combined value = 17.7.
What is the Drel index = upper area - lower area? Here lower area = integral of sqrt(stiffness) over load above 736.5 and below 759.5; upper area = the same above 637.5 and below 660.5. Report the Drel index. 4.6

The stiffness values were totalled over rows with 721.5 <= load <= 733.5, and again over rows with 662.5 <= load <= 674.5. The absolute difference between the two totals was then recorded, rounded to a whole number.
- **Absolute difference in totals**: 290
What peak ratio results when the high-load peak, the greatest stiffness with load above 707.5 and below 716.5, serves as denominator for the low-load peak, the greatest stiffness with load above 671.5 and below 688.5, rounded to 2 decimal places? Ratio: 1.08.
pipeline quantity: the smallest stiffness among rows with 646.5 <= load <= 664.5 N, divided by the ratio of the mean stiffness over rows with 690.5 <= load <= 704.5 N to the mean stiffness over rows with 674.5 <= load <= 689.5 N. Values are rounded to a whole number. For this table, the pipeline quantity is 225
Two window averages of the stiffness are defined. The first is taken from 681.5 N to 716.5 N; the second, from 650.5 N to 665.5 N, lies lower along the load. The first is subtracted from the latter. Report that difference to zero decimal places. 14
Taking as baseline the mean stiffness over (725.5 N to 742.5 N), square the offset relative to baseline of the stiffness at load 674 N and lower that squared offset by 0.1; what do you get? 0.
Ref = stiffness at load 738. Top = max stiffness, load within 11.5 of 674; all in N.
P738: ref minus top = -33.1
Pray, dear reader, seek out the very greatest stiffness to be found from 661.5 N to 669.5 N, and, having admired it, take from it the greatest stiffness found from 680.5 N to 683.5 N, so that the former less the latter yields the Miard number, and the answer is 15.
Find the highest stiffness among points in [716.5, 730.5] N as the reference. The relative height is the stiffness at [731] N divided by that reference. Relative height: 0.91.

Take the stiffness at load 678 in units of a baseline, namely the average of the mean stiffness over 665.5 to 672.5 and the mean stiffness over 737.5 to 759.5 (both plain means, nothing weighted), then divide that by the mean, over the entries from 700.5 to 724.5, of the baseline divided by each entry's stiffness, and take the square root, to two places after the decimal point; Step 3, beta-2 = 0.98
